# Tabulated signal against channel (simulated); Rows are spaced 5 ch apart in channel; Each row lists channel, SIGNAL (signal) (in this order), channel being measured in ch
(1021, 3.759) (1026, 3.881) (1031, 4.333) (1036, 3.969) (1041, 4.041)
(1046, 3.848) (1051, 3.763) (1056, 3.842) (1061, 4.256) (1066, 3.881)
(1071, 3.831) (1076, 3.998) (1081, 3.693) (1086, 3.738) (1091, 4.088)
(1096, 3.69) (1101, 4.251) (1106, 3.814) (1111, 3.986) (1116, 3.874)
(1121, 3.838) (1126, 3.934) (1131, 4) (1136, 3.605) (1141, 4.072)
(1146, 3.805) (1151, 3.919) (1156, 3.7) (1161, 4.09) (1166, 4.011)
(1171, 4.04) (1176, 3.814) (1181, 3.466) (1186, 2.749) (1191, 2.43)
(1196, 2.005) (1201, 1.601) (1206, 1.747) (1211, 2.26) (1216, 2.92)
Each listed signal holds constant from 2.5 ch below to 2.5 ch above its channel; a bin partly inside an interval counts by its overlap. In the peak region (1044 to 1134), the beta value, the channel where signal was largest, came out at 1061 ch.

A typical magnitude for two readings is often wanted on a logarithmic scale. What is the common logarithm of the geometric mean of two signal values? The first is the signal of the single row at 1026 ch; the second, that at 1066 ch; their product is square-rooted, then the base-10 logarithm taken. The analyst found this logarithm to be 0.589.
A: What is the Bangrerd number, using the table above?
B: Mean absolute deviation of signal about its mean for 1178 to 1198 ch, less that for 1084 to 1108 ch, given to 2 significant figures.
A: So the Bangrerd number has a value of 0.24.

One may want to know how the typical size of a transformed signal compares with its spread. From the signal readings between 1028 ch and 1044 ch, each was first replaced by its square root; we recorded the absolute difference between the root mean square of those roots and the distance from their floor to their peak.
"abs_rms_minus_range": 1.94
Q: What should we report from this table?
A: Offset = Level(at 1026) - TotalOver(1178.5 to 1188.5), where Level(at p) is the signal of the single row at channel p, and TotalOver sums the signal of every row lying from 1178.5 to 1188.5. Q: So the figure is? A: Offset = -2.3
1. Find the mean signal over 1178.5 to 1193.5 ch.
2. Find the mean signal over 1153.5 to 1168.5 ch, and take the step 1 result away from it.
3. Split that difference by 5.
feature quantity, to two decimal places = 0.21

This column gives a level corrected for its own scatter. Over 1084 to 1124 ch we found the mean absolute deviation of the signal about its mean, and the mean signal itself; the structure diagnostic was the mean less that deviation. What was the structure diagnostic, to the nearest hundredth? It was 3.76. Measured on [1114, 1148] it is 3.77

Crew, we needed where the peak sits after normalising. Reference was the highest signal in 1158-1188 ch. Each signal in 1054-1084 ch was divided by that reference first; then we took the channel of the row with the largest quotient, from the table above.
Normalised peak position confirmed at 1061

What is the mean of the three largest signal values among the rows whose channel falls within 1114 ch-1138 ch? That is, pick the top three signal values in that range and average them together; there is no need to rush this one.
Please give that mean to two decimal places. 3.94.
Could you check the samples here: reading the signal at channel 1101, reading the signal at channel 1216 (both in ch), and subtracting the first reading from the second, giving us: -1.3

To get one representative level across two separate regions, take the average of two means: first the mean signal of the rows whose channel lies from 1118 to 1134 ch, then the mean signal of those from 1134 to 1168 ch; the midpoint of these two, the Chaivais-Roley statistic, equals 3.9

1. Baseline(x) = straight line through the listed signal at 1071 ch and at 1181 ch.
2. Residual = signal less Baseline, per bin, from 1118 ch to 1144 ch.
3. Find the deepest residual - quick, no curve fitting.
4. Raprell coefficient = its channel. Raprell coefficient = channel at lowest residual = 1136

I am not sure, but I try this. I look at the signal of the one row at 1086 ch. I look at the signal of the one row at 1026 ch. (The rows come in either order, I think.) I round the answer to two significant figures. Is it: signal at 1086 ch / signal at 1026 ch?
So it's 0.96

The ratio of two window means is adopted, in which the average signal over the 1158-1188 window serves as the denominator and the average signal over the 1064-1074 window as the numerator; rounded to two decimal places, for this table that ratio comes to 1.04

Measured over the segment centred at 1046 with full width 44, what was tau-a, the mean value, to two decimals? 3.98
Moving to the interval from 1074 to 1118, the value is 3.90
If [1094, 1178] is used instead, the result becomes 3.91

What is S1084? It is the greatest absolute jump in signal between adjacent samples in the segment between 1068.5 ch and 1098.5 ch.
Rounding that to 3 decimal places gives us 0.398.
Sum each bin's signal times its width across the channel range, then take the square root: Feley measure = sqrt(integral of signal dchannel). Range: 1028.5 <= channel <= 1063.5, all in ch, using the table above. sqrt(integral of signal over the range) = 11.8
